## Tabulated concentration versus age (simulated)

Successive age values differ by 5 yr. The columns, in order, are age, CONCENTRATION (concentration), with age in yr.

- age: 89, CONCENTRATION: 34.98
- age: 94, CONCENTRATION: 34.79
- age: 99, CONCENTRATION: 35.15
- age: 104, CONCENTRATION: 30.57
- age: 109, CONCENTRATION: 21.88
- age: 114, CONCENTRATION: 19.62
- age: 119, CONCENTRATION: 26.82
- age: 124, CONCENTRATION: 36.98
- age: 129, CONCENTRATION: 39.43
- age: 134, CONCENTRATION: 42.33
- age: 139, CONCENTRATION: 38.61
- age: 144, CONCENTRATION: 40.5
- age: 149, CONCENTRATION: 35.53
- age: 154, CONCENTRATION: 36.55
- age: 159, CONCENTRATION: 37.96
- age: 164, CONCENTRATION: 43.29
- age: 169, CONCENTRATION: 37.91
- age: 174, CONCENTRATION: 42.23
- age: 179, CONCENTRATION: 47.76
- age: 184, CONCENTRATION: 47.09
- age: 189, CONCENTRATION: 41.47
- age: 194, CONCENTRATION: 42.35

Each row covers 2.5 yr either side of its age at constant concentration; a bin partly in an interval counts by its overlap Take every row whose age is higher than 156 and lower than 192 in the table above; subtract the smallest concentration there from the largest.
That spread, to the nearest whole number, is 10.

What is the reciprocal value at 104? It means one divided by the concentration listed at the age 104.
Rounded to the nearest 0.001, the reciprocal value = 0.033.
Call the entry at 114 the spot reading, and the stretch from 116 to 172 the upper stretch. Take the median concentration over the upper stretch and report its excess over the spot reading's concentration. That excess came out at 18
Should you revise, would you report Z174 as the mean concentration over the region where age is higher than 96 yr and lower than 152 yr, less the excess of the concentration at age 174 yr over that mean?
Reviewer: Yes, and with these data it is 25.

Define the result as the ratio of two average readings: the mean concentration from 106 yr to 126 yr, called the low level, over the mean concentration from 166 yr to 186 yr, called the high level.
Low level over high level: 0.60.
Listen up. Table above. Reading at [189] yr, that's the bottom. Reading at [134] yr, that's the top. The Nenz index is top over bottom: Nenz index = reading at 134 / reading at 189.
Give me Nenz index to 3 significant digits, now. 1.02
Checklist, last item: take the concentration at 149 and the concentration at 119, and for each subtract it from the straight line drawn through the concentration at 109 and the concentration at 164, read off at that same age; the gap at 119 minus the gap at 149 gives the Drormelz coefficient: -3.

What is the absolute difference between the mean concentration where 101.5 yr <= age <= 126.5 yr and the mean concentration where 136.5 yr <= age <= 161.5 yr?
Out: 11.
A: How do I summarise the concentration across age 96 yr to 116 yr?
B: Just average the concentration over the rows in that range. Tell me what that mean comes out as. 27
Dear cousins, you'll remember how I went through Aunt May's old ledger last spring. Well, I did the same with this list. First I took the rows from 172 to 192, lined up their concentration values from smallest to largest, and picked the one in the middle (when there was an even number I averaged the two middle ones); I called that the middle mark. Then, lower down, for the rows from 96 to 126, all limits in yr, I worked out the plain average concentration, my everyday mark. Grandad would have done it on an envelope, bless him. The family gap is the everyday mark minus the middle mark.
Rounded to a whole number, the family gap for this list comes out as -16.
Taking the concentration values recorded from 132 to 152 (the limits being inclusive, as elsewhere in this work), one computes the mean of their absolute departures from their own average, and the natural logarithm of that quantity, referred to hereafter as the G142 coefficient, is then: 0.8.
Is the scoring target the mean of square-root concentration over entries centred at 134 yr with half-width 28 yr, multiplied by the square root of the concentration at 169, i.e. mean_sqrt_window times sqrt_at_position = 35.8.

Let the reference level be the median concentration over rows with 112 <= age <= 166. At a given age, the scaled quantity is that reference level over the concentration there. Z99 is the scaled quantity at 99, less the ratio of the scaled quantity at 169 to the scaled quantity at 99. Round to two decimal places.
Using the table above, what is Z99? 0.15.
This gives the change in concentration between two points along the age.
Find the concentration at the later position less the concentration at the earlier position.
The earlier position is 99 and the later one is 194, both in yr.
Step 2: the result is 7.2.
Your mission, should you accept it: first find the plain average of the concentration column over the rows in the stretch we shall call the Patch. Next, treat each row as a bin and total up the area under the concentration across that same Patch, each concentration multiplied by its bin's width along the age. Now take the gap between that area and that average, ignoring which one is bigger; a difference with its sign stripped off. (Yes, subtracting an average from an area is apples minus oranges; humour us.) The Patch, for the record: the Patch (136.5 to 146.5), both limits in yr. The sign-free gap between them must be 356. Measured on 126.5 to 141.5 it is 562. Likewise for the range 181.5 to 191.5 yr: 399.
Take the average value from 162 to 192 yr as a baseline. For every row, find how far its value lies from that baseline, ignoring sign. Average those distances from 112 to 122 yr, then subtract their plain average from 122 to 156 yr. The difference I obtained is 15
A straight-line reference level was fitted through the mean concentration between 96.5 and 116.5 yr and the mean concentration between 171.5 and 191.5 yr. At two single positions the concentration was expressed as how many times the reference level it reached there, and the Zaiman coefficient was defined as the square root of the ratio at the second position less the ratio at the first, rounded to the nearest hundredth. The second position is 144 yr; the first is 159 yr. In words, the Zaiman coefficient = 0.41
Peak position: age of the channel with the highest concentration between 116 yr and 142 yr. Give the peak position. 134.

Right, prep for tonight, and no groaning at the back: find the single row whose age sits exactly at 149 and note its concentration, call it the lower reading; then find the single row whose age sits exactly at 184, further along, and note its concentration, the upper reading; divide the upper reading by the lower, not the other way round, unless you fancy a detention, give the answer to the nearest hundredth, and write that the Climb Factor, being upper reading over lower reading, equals 1.33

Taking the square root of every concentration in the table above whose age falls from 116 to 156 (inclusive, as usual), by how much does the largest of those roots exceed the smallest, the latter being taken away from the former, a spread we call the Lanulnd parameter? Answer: 1.3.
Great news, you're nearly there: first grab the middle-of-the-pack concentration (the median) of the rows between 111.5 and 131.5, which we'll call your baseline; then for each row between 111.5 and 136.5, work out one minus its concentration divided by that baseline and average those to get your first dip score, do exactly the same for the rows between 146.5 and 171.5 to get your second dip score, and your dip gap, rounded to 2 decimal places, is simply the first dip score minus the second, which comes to 0.16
